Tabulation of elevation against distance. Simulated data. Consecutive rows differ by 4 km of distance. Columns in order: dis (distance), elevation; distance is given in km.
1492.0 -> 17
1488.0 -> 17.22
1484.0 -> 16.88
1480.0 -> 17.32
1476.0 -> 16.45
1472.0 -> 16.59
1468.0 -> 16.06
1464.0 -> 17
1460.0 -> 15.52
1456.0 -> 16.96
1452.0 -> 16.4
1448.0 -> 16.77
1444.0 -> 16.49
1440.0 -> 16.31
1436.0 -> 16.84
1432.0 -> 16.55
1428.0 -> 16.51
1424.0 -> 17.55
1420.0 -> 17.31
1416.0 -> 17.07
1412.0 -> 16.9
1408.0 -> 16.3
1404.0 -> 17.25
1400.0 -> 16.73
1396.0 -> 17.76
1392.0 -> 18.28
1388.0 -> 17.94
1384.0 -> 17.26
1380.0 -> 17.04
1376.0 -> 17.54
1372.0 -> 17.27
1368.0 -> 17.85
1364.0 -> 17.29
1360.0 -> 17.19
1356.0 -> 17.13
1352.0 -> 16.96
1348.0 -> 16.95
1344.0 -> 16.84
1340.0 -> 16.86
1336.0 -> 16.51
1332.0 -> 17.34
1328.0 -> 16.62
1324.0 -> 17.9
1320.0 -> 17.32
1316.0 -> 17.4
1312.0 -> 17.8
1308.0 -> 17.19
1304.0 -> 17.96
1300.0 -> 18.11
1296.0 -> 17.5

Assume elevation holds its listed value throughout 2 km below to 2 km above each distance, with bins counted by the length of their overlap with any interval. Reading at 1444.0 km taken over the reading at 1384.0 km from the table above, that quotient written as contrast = 0.96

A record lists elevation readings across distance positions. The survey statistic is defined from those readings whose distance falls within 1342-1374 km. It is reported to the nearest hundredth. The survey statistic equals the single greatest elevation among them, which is 17.85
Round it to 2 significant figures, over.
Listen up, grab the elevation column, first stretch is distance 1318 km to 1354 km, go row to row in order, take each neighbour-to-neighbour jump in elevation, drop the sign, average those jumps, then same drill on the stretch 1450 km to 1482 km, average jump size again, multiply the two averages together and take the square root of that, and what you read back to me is 0.64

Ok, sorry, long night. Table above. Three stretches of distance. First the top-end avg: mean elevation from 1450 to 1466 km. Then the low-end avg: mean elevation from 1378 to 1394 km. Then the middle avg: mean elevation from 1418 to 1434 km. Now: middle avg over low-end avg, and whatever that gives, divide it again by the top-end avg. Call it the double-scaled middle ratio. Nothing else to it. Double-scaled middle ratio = 0.058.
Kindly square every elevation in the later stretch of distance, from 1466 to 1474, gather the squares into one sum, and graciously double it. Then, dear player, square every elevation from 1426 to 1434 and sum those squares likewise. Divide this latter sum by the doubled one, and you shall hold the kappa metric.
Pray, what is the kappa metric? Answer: 0.51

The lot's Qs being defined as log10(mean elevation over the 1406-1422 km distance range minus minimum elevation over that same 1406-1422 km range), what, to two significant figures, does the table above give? -0.23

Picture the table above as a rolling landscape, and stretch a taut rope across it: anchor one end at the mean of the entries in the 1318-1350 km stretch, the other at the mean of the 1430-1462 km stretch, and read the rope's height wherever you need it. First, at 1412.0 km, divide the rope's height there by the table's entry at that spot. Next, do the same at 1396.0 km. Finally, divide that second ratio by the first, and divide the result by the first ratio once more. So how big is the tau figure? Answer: 0.97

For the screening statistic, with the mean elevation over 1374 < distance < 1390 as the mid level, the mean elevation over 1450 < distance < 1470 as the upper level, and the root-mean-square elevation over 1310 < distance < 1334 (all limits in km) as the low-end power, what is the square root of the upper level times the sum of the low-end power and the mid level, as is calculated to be 23.9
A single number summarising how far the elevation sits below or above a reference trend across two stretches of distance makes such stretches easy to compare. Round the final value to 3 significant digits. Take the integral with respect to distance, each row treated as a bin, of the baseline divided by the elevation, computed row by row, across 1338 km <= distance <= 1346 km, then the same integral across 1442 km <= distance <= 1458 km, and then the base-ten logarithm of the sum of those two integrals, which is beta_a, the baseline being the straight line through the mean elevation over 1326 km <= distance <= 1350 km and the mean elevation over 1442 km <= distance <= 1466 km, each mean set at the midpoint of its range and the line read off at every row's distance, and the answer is 1.38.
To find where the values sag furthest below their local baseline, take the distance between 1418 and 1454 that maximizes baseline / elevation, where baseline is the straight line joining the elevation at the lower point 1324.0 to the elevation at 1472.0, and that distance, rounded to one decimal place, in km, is 1440.0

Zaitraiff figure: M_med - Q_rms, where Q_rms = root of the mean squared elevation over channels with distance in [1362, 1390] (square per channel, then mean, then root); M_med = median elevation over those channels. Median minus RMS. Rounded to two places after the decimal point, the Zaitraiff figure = -0.17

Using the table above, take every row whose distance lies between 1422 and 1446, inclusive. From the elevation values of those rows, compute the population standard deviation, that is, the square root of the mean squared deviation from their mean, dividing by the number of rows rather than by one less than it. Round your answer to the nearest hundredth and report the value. 0.41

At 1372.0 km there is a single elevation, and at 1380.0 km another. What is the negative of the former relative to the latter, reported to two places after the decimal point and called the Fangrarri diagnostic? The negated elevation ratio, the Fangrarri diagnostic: -1.01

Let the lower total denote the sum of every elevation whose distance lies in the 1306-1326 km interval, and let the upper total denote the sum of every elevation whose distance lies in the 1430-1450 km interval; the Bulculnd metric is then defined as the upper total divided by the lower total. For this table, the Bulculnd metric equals 0.95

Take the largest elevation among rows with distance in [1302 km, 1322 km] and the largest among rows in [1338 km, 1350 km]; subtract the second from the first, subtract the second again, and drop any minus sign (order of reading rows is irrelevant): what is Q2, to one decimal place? 15.9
